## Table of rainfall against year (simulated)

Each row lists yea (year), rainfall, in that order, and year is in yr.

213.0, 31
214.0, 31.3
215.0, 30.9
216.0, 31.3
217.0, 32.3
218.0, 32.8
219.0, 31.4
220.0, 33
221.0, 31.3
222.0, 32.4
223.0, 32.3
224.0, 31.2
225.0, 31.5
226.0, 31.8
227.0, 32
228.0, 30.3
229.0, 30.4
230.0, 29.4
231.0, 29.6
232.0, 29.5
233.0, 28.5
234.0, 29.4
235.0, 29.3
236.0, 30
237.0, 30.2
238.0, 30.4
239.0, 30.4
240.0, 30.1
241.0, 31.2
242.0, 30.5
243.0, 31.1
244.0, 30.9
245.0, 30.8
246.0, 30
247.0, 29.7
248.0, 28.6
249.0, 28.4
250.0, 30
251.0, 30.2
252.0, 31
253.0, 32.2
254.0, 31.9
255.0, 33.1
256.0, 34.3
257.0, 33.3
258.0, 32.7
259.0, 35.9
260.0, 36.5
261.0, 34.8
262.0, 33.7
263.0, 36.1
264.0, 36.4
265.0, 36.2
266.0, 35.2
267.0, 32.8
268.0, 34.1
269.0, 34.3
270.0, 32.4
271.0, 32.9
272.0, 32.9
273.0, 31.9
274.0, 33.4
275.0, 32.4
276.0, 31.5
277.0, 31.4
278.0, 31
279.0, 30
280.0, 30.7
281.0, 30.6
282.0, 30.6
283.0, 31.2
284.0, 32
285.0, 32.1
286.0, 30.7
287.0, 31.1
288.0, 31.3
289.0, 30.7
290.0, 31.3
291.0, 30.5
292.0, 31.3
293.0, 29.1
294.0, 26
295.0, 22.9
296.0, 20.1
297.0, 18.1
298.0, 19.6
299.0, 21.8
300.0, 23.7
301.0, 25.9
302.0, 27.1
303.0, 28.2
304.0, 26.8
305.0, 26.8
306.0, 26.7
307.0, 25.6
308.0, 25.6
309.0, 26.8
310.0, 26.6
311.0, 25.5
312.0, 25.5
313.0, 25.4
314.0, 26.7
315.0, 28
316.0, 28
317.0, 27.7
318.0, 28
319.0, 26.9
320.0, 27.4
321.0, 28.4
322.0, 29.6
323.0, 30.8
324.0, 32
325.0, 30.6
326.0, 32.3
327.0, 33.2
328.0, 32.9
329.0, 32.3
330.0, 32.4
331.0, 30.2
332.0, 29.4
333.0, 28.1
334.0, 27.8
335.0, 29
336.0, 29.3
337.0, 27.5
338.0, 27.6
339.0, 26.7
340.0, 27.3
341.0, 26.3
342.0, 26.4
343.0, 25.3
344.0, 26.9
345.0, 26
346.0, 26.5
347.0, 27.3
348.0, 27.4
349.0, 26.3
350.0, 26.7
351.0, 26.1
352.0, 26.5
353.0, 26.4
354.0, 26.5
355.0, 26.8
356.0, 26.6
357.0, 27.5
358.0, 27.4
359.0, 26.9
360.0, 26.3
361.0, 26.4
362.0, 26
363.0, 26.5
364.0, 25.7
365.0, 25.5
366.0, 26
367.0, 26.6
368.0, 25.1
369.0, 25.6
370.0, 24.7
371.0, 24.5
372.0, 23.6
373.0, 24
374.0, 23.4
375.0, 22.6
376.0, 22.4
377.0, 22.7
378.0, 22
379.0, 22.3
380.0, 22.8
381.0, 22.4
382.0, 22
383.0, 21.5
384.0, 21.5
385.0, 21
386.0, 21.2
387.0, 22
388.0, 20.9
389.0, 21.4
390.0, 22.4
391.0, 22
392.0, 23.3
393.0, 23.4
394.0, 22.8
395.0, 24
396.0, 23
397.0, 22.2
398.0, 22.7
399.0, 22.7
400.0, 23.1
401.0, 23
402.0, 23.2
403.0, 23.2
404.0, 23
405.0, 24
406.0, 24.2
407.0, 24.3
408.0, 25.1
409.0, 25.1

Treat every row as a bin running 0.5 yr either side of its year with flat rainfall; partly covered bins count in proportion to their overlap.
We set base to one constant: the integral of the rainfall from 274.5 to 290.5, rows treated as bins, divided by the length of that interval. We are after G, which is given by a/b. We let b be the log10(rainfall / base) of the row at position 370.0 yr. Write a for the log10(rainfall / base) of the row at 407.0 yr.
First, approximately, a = -0.11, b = -0.10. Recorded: 1.1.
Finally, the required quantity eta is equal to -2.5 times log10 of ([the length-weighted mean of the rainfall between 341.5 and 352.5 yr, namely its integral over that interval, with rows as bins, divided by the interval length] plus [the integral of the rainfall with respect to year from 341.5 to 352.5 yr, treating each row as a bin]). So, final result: -6.3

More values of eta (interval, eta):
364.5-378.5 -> -6.4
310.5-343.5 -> -7.5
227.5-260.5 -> -7.6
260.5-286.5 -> -7.4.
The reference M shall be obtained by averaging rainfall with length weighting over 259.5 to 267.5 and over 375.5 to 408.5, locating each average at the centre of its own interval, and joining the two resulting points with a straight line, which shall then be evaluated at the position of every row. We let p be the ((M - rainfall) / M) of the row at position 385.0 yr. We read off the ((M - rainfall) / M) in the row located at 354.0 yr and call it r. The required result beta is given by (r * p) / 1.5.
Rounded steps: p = 0.10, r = 0.00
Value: -0.0003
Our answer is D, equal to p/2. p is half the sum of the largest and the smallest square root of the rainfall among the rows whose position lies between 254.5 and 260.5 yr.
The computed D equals 2.94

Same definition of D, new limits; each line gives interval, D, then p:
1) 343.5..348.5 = 2.58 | 5.2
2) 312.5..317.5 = 2.58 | 5.2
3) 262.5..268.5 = 2.94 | 5.9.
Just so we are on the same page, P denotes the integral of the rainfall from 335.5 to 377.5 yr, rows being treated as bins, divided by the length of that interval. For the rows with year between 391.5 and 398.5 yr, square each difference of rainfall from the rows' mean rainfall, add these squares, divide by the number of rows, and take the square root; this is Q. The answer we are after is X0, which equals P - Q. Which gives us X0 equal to 25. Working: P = 26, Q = 0.53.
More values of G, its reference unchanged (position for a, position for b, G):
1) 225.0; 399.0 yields 0.0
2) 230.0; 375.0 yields 0.2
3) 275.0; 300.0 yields -0.1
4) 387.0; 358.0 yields 2.7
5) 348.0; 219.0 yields -16.9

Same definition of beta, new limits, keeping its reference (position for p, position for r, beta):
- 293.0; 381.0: 0.0037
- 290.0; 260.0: -0.0007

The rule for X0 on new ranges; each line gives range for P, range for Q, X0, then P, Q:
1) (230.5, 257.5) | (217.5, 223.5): 30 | 31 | 0.65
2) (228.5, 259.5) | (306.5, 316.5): 30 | 31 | 0.96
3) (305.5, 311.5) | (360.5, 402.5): 25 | 26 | 1.60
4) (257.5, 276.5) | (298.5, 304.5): 32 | 34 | 2.18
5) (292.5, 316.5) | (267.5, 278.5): 24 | 25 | 1.03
